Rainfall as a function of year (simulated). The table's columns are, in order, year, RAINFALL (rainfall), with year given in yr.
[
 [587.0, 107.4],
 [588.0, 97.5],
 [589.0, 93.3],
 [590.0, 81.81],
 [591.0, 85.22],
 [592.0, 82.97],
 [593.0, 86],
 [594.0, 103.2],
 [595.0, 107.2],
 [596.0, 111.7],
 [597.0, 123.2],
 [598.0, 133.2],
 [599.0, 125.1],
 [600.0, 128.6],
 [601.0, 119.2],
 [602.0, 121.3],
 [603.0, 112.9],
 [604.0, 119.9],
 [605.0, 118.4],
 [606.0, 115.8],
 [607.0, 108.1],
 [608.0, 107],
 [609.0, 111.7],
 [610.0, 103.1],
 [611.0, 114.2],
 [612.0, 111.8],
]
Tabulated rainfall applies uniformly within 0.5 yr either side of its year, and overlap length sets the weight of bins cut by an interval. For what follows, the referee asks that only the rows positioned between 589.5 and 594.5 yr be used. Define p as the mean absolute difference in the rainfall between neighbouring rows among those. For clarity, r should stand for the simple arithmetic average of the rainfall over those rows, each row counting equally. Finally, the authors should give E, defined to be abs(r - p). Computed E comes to 81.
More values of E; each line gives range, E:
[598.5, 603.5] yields 116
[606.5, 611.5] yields 102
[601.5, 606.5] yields 113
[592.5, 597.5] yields 97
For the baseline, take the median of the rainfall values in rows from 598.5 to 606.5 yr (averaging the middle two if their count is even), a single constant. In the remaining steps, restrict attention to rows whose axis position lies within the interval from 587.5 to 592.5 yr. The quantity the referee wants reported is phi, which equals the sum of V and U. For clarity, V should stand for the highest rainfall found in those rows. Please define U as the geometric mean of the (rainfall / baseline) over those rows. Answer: 98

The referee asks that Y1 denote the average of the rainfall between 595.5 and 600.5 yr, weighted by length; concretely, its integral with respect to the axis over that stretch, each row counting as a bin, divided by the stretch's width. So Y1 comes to 124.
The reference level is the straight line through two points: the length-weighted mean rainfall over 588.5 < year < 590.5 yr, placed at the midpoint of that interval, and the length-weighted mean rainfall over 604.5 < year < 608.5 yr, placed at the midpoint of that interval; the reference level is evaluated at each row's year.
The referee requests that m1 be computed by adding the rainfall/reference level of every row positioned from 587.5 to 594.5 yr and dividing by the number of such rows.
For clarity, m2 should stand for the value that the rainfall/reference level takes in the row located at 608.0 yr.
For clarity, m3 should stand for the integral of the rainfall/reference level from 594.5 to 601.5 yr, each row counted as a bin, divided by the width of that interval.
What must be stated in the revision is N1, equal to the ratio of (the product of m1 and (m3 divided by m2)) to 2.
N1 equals 0.65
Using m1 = 1.00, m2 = 0.9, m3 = 1.21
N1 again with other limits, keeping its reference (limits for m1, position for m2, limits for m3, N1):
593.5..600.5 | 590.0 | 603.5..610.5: 0.65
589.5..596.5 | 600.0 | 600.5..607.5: 0.43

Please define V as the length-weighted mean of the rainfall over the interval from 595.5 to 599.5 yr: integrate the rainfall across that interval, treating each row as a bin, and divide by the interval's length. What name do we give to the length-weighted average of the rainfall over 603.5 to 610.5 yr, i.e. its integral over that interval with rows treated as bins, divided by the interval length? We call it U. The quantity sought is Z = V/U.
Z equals 1.10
